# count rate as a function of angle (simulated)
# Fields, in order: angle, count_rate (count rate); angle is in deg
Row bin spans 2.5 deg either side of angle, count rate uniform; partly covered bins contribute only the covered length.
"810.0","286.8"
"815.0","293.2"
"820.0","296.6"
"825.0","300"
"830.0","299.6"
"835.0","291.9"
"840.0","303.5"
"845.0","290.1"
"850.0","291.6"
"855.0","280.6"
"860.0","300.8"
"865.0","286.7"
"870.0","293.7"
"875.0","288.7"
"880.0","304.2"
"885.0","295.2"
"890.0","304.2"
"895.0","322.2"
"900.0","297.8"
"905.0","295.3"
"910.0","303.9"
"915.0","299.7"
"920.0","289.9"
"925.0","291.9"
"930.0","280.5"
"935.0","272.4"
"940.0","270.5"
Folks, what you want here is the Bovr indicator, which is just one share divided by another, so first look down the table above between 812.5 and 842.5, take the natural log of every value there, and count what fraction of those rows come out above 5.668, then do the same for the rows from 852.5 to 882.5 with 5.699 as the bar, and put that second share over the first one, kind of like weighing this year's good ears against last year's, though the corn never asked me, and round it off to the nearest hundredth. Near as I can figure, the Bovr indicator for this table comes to 0.33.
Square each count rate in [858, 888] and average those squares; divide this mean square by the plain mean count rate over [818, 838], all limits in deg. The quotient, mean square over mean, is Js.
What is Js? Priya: 293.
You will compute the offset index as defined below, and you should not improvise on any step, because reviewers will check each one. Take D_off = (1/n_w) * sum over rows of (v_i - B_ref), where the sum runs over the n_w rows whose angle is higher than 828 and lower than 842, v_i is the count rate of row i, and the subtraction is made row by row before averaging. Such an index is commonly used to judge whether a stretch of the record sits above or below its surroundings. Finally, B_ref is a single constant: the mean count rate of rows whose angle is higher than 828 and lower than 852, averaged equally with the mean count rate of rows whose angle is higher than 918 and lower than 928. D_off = 5.2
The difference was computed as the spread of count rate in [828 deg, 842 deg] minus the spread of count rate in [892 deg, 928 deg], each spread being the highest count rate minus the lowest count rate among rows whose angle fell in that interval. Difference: -21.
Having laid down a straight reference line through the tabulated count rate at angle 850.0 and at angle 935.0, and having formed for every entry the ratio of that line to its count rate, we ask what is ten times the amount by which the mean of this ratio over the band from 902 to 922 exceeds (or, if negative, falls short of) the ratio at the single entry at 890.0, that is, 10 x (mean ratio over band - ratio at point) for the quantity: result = 0.05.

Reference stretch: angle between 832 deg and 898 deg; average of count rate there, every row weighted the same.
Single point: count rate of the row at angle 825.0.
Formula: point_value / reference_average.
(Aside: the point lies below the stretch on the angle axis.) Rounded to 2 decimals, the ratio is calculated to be 1.01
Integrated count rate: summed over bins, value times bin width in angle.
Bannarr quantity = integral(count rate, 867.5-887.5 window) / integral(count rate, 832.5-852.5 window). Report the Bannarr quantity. 1.00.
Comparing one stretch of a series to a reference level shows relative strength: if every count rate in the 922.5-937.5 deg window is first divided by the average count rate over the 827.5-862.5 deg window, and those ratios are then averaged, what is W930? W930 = 0.96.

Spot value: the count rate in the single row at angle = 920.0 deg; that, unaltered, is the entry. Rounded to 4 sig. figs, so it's 289.9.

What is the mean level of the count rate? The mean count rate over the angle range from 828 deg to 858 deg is 293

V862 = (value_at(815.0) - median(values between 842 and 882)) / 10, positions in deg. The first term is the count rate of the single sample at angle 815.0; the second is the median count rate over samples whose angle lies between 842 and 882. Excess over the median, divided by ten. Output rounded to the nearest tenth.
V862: 0.2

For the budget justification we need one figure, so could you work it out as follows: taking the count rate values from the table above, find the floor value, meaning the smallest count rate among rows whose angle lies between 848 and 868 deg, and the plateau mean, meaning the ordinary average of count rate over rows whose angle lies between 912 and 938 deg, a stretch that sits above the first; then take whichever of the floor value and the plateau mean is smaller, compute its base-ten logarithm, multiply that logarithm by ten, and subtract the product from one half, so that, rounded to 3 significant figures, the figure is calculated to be -24.0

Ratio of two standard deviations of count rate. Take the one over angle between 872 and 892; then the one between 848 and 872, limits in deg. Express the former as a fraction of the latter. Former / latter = 1.0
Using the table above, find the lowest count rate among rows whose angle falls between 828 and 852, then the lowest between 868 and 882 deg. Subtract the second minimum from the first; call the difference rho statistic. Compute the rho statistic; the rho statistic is 1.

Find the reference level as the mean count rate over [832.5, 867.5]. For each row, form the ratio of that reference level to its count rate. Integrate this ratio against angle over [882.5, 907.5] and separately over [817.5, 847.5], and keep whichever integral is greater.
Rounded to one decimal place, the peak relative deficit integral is 29.5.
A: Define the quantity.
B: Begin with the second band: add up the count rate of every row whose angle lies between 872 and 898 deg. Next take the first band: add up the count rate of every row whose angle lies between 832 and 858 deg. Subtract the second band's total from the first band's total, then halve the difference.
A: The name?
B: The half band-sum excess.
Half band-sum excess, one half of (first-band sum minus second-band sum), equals -28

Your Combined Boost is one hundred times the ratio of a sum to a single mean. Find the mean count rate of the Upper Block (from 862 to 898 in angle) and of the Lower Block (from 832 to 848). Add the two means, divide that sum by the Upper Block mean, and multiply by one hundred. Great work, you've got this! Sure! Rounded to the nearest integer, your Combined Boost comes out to 199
